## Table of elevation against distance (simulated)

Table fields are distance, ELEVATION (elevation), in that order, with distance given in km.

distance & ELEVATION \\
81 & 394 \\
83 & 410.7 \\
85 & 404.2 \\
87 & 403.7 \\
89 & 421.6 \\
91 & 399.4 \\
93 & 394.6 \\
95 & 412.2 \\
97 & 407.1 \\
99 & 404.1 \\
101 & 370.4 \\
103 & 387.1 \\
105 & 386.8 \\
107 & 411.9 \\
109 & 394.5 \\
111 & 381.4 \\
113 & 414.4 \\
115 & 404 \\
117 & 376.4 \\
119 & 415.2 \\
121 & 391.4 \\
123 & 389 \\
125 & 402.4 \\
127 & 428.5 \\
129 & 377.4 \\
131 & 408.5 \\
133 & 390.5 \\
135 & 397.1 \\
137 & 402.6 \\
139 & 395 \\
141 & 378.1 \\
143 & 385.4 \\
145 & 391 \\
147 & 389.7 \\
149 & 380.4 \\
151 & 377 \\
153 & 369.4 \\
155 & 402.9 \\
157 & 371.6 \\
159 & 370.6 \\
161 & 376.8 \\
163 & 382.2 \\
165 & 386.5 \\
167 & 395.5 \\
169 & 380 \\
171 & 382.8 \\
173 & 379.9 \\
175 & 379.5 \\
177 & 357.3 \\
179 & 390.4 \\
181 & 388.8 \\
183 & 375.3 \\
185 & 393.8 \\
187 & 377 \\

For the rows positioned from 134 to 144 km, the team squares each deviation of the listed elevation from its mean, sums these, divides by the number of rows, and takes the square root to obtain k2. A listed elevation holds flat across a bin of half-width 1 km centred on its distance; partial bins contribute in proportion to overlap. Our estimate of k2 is 9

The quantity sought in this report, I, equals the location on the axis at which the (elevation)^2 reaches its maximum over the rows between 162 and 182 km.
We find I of 167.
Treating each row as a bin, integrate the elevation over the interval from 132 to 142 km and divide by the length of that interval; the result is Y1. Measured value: 393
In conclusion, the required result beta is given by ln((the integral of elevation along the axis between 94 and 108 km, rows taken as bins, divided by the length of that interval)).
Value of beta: 5.98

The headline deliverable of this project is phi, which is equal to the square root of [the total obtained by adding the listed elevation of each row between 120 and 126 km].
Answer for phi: 34.4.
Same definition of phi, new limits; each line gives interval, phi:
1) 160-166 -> 33.8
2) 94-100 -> 35.0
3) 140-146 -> 34.0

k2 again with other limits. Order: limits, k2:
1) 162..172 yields 5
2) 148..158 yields 12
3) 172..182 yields 12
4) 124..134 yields 17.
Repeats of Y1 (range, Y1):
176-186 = 381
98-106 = 387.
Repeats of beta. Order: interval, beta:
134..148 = 5.97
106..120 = 5.99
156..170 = 5.94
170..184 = 5.94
